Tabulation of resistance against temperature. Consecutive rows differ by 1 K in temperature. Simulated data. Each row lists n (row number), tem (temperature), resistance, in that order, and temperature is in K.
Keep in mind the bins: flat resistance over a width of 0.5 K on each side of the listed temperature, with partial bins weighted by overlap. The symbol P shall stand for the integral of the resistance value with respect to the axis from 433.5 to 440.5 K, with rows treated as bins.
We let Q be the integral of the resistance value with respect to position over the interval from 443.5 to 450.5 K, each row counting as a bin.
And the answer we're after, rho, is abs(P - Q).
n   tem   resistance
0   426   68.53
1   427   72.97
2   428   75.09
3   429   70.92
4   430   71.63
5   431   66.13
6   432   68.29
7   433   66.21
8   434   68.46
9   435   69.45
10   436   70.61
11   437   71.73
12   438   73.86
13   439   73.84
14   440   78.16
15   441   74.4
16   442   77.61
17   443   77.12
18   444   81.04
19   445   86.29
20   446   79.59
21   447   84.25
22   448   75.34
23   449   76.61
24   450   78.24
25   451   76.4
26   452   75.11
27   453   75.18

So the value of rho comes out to 55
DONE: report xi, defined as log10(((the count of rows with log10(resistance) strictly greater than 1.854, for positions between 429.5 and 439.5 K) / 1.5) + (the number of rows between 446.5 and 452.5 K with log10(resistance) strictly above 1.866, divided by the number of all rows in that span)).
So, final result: 0.56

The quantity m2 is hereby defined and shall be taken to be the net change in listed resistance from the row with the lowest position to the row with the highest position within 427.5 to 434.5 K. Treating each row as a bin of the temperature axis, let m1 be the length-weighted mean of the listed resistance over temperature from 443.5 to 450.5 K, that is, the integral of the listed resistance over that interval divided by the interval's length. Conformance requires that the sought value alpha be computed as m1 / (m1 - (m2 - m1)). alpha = 0.48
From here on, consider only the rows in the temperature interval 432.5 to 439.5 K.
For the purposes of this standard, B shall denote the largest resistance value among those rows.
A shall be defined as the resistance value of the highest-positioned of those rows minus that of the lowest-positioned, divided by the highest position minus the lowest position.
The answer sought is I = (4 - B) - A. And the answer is -71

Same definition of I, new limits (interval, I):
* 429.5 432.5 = -66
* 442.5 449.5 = -82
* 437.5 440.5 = -76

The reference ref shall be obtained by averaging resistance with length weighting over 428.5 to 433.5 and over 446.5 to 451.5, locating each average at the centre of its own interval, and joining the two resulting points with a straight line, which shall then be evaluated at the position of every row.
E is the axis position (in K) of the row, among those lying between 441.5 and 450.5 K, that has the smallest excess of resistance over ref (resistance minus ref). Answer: 448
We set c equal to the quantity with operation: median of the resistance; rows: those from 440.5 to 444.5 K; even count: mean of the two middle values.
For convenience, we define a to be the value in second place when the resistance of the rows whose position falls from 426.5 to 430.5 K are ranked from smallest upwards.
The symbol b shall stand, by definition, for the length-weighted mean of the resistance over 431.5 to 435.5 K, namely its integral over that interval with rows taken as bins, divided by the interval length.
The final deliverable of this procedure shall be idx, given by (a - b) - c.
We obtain -74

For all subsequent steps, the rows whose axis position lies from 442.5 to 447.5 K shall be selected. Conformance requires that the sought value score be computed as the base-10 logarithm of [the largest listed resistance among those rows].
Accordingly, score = 1.94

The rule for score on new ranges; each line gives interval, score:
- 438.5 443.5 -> 1.89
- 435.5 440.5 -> 1.89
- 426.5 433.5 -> 1.88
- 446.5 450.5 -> 1.93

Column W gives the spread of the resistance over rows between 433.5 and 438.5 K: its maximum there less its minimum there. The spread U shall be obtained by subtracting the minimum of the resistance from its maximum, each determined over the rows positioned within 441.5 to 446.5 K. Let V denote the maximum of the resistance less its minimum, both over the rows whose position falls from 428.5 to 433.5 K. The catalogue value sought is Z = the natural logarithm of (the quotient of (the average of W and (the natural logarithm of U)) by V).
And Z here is -0.37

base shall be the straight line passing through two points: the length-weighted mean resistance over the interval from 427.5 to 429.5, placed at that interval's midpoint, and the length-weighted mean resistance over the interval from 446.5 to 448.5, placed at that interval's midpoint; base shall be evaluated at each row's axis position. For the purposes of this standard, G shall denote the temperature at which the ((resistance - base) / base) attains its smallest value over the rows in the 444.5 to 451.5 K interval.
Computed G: 448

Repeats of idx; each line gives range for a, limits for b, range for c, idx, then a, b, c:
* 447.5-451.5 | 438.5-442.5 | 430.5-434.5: -67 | 76.4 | 76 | 67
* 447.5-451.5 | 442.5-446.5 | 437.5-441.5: -79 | 76.4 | 81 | 74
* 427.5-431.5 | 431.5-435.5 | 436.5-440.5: -71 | 70.92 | 68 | 74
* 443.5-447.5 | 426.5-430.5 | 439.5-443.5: -69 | 81.04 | 73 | 77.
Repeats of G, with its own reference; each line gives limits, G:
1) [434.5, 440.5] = 435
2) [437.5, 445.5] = 441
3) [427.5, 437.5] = 433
